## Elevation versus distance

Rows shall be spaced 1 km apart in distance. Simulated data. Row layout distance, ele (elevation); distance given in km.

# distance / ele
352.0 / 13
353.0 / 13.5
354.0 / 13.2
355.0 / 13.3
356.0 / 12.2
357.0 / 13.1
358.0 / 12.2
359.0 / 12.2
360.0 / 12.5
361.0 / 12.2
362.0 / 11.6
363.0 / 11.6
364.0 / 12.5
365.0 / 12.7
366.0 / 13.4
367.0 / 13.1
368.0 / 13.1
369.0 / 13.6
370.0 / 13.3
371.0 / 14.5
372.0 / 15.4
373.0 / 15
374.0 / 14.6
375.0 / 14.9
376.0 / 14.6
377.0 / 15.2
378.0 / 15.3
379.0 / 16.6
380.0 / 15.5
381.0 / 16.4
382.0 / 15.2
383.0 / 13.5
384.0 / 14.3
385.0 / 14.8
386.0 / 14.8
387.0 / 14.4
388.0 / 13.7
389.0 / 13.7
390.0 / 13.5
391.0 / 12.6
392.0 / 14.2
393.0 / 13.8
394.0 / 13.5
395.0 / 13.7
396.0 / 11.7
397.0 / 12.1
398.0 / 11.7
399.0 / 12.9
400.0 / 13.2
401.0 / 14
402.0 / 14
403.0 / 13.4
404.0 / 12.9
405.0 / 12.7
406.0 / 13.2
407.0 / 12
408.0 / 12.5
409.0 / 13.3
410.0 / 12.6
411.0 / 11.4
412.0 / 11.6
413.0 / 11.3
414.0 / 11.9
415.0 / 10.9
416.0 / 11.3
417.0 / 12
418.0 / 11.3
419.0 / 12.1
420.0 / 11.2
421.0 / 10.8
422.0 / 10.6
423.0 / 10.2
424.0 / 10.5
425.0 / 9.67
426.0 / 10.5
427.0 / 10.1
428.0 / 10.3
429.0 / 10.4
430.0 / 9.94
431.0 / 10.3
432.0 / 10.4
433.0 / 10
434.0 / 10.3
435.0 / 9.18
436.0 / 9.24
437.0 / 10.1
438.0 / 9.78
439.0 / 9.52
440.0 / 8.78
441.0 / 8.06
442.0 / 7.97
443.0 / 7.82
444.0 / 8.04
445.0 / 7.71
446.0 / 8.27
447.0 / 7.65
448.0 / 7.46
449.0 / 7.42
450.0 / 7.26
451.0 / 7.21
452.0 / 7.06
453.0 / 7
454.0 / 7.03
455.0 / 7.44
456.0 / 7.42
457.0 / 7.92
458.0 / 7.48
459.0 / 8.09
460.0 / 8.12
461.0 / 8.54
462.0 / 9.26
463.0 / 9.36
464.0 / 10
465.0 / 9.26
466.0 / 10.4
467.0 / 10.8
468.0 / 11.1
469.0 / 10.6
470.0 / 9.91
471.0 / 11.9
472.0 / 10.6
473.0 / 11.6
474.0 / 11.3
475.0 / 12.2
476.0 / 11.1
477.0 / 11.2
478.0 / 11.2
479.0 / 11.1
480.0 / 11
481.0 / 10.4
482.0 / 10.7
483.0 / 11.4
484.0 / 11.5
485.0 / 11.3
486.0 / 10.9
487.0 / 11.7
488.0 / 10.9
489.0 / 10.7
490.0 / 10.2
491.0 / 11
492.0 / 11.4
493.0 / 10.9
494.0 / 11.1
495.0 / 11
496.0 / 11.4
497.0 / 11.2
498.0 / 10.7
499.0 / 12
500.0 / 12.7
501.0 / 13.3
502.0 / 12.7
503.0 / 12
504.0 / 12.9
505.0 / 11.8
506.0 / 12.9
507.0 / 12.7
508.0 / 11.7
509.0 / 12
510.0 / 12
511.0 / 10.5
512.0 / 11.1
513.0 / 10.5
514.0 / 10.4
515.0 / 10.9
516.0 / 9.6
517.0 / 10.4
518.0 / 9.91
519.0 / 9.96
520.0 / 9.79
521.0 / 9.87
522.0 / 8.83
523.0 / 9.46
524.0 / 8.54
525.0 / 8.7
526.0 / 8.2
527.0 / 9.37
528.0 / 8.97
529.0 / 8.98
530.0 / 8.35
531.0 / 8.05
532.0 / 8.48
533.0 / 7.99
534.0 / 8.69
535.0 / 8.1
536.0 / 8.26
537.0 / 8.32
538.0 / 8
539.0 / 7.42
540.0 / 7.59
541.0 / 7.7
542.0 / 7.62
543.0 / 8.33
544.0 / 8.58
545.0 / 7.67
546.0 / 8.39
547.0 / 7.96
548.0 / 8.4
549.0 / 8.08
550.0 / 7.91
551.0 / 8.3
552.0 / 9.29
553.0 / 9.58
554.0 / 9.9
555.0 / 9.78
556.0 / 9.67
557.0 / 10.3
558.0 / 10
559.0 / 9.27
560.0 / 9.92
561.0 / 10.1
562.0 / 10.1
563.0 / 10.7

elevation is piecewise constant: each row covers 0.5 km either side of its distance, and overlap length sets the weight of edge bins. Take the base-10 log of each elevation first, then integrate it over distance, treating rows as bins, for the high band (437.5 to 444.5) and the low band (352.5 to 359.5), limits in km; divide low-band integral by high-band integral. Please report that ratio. 1.19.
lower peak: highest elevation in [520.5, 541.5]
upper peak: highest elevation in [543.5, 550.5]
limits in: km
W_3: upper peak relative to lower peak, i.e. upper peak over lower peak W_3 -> 0.87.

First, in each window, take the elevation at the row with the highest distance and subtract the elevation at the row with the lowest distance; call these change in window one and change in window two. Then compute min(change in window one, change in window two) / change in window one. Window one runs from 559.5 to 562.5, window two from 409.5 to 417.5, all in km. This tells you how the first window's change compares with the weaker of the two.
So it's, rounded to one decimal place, -3.3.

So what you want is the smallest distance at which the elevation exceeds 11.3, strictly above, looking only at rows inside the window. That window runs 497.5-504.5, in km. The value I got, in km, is 499.0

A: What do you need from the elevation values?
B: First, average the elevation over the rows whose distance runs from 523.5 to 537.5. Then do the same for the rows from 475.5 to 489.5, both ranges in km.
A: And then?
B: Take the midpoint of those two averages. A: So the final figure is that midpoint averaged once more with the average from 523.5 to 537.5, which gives 9.1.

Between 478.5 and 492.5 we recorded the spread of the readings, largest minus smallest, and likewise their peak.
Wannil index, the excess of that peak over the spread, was 10.2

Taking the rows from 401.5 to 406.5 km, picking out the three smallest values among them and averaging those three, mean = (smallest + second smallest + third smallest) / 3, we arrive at 12.9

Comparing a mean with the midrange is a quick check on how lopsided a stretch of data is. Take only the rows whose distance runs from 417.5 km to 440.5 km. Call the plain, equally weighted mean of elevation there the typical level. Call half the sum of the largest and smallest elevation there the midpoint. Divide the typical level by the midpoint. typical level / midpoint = 0.98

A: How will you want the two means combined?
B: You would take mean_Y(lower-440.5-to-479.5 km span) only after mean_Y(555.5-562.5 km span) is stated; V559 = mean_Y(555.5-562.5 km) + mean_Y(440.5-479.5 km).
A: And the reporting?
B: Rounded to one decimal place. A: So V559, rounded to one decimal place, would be 19.0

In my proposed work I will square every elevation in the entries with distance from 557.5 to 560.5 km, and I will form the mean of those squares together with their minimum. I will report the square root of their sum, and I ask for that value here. 13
